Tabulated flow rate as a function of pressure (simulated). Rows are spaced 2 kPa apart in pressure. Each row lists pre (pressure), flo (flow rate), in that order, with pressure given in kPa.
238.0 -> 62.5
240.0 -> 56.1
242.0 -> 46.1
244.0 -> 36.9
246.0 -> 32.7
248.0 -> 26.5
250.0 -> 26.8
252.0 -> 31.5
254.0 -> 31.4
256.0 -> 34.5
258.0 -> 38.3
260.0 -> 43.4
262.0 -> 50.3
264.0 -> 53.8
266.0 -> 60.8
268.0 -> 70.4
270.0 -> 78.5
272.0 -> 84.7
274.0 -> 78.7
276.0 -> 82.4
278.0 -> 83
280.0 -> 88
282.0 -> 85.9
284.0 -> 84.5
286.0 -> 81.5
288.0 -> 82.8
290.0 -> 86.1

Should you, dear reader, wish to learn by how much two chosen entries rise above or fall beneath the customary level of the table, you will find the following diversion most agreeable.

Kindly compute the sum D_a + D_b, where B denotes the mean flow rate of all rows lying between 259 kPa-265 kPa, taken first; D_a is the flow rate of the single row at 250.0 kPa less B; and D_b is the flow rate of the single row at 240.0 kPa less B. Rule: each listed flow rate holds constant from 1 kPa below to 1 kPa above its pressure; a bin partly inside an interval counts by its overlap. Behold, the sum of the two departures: -15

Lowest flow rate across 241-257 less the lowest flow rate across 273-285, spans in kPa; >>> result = -52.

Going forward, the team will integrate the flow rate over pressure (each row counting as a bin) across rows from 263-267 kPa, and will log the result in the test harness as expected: 229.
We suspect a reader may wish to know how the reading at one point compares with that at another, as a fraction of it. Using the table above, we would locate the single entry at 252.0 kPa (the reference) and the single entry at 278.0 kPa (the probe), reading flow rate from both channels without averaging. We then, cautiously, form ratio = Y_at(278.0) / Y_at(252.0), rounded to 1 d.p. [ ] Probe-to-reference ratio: 2.6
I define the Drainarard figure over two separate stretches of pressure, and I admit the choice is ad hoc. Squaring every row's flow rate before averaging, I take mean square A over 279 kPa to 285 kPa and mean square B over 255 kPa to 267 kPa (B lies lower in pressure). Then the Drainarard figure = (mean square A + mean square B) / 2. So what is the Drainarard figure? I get 4849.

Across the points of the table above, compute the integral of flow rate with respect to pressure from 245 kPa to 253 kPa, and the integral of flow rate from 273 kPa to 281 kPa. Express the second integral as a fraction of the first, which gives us 2.8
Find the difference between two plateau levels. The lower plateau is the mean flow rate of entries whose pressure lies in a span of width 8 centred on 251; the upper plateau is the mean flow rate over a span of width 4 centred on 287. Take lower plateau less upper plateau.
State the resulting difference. -53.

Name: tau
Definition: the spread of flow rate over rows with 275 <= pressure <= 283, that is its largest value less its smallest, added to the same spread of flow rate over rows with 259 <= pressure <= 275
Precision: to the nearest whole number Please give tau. 47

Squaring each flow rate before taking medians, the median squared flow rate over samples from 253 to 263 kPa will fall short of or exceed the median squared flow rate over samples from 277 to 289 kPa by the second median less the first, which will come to 5548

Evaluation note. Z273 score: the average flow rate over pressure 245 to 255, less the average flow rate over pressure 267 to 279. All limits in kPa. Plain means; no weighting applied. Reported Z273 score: -50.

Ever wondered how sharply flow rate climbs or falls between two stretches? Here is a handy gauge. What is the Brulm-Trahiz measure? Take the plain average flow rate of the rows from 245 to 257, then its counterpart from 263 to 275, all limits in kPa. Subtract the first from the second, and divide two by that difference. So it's 0.049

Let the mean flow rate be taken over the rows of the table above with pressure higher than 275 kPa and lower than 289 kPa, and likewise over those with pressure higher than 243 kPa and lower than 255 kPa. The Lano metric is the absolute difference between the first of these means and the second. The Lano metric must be 53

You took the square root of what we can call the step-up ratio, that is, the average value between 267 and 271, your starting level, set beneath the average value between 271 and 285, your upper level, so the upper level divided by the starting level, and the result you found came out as 1.06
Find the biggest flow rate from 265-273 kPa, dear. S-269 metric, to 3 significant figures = 84.7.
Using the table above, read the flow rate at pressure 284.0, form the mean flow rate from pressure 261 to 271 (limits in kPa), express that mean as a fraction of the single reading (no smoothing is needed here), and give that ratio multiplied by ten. 7.4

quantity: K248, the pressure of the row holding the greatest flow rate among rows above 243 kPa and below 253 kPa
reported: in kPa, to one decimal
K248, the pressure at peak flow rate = 244.0 kPa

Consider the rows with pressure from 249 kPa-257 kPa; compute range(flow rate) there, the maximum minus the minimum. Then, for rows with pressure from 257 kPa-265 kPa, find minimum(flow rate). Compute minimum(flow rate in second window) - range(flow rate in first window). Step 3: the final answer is 31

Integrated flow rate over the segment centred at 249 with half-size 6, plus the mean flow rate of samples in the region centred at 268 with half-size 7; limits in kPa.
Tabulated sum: 440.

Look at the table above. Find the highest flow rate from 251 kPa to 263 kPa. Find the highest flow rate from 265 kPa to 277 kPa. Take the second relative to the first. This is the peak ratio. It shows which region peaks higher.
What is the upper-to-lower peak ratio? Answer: 1.68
